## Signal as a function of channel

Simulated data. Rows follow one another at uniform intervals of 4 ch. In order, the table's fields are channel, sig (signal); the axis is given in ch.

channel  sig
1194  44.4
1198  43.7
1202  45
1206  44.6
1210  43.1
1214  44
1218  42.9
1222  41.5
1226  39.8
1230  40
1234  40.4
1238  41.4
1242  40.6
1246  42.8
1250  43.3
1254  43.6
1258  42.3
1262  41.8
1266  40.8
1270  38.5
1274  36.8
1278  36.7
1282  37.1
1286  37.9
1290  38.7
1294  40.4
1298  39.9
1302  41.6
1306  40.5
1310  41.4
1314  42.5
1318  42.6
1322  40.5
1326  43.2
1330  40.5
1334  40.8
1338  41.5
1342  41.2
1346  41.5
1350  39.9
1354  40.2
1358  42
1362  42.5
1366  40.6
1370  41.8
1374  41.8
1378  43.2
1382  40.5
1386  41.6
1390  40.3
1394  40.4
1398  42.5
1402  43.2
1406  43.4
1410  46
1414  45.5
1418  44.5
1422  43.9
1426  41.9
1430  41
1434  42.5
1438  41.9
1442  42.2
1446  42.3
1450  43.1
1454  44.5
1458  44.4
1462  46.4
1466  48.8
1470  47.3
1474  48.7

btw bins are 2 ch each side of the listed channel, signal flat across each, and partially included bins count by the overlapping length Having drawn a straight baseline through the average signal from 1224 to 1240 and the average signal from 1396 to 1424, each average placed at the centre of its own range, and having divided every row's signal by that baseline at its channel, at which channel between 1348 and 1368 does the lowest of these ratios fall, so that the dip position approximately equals 1350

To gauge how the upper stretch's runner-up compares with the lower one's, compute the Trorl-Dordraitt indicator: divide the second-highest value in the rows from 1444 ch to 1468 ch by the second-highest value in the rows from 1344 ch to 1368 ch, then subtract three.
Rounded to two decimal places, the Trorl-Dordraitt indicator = -1.90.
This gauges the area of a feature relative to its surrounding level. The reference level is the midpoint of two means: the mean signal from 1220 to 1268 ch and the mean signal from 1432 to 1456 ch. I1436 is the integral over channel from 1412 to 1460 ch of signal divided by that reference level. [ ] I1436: 49.1 ch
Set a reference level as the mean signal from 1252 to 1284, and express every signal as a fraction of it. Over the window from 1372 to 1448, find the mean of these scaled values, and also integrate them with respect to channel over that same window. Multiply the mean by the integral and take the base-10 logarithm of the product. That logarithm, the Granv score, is 1.94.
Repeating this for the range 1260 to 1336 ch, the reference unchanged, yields 1.89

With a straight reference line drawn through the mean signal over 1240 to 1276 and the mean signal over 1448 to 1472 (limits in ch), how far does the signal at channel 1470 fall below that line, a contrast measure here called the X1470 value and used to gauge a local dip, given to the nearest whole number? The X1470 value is -1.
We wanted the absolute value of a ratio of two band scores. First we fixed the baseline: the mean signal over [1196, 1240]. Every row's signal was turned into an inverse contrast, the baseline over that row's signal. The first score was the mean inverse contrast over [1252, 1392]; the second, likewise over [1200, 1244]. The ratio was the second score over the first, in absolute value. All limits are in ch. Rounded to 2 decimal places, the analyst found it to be 0.97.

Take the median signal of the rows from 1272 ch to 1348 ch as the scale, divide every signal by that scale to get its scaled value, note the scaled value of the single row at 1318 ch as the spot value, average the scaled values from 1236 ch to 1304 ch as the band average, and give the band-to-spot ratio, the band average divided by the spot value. 0.945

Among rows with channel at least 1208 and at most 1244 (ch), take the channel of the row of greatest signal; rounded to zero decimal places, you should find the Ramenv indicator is 1214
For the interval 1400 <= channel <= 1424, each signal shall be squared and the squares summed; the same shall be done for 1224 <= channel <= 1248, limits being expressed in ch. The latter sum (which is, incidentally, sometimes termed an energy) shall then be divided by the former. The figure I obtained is 0.845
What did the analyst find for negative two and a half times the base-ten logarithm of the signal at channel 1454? -4.12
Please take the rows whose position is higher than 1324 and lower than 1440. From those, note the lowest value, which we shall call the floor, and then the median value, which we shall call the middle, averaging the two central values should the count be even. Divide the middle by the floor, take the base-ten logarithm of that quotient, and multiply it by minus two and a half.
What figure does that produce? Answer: -0.051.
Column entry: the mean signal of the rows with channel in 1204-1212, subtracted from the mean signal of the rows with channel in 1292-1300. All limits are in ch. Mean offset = -3.7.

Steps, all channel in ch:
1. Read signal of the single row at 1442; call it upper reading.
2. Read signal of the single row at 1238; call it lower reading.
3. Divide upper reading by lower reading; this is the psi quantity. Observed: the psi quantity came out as 1.02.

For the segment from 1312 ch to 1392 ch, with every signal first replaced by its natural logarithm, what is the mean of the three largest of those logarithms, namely 3.76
